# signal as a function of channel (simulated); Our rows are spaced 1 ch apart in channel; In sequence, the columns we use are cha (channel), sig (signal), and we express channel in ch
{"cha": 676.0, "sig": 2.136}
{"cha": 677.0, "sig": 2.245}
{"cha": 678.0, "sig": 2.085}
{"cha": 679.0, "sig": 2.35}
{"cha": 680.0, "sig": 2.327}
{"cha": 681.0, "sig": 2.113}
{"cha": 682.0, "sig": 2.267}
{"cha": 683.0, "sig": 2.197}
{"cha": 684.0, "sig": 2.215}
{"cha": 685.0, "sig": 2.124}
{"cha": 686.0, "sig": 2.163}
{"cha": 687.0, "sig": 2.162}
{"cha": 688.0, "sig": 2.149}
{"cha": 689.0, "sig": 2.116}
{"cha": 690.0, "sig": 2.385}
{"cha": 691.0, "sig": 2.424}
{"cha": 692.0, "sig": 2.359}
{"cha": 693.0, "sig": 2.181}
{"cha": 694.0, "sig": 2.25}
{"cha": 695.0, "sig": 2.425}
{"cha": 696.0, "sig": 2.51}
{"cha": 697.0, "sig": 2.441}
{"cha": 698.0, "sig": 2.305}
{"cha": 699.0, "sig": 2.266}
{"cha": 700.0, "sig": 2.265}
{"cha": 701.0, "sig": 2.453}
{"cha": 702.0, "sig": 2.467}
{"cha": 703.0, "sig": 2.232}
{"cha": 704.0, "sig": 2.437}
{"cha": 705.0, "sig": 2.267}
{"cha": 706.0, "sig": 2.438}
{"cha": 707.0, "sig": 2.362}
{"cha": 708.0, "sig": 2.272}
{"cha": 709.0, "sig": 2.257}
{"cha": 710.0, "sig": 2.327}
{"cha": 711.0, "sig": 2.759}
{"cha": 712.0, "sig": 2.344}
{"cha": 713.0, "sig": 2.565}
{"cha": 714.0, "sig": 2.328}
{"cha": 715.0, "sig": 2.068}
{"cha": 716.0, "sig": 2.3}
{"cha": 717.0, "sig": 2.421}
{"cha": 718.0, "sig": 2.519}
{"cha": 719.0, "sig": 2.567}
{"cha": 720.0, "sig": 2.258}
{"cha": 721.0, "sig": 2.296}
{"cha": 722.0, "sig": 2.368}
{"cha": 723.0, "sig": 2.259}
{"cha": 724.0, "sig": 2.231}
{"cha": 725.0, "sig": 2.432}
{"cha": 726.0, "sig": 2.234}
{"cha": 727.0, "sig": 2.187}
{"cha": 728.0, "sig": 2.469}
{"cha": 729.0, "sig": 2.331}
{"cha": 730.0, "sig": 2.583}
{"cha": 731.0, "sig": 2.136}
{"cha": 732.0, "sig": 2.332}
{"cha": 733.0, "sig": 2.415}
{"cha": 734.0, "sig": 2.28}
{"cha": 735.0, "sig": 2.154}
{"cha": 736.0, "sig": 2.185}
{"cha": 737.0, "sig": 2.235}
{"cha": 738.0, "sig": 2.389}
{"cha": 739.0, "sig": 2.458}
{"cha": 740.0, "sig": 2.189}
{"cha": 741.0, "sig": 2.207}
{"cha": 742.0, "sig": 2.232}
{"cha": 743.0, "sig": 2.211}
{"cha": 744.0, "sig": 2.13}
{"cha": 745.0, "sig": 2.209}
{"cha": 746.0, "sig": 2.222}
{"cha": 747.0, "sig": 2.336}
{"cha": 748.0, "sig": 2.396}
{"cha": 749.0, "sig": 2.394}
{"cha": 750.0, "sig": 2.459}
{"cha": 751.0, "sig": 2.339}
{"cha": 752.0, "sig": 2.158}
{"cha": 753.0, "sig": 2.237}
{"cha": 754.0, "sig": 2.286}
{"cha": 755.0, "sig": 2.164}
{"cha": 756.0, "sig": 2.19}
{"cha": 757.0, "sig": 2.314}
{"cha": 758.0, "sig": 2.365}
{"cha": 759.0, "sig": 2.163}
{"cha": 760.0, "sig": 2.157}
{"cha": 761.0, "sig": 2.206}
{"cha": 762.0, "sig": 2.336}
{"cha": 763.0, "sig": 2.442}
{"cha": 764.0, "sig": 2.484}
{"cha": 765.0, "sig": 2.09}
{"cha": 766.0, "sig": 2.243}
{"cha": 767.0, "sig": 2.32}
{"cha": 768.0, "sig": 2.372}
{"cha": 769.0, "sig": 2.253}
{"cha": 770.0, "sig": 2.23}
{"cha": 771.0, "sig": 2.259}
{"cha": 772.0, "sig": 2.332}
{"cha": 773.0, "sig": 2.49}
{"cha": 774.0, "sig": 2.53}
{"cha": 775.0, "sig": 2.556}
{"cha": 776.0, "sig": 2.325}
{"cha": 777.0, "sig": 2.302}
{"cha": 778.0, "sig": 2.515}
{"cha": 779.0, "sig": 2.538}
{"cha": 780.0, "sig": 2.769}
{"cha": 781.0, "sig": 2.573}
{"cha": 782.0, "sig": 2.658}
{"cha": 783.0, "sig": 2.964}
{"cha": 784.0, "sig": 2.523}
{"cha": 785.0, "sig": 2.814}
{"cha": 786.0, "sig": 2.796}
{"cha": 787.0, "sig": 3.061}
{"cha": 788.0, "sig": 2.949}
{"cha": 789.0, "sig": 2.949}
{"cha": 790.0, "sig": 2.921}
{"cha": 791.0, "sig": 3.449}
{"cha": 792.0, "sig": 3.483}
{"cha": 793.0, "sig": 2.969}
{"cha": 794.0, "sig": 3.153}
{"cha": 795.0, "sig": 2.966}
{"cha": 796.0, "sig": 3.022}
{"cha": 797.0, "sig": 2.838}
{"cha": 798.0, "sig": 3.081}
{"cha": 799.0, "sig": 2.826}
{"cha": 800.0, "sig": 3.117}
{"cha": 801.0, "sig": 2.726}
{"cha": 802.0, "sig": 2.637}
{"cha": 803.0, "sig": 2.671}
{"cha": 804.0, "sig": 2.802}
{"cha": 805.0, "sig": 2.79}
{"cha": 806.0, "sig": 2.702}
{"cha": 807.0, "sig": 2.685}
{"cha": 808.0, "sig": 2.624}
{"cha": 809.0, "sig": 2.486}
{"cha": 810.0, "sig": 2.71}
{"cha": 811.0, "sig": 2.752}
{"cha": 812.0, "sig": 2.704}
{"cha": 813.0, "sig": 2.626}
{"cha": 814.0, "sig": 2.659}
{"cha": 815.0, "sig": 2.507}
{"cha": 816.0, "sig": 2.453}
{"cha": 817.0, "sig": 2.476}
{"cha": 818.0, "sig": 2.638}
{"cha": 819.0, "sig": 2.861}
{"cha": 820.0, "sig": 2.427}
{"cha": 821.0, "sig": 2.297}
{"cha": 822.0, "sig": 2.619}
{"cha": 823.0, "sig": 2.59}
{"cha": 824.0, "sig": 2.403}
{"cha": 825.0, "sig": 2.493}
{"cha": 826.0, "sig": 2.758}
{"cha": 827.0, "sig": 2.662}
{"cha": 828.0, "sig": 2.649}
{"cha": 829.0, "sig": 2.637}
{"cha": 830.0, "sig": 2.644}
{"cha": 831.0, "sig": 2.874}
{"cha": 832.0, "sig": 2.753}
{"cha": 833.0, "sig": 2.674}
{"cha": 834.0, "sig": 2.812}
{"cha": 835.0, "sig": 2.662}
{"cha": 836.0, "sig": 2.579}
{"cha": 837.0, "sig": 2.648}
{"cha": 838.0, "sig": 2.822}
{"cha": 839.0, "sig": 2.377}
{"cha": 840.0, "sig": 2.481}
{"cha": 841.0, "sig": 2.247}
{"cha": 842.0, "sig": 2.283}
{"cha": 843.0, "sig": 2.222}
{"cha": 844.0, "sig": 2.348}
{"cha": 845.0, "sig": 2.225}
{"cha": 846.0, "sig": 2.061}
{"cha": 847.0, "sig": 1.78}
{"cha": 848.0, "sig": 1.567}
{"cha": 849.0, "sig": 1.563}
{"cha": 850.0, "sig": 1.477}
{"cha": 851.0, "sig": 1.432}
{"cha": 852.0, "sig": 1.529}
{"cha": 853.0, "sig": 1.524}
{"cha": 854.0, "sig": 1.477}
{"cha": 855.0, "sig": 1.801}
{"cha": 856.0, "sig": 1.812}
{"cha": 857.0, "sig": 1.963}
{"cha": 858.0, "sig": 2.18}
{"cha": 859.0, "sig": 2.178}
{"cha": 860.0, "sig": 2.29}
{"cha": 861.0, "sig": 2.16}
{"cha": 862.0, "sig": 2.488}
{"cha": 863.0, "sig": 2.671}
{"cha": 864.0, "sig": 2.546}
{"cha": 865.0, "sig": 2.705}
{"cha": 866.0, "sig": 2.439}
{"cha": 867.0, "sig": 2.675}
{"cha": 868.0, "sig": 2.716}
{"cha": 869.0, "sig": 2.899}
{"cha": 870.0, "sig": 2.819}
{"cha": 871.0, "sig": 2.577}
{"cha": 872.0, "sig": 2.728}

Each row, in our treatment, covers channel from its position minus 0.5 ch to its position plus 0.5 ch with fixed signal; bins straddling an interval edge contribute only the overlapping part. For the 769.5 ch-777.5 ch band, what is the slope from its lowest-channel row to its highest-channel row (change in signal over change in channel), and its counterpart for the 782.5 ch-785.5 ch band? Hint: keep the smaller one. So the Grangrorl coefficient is -0.075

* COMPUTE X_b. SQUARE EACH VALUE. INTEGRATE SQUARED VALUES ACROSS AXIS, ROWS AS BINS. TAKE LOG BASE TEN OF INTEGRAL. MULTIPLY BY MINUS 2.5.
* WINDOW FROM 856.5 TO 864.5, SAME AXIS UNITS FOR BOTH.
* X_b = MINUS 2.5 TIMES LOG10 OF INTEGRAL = -4.1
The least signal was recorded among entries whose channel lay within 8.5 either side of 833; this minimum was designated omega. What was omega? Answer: 2.247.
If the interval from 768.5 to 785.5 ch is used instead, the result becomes 2.23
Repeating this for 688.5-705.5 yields 2.116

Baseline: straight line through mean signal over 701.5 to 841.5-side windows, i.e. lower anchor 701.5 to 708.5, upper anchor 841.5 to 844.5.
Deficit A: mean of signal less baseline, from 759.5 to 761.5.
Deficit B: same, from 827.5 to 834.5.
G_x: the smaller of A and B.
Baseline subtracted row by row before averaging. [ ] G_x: -0.14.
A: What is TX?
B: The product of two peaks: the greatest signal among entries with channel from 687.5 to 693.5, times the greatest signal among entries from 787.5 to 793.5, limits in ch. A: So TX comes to 8.4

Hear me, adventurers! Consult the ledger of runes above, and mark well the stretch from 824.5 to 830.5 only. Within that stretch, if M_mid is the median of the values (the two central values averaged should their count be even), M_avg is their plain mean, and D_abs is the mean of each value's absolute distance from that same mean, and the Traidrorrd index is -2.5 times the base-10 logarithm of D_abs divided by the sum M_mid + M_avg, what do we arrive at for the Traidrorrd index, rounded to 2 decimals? 5.05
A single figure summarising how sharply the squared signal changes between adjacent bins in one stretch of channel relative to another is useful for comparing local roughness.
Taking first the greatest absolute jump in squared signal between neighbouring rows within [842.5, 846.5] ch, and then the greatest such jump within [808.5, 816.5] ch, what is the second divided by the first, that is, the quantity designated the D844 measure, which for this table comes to 1.7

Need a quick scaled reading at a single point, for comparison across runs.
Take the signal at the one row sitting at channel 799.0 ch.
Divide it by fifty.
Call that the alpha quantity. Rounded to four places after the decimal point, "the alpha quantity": 0.0565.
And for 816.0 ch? 0.0491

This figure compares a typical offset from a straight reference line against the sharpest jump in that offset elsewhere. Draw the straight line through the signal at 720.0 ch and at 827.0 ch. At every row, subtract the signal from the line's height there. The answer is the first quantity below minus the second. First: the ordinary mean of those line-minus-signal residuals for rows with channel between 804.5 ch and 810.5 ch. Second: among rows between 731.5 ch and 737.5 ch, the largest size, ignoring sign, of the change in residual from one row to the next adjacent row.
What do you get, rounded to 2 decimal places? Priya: -0.22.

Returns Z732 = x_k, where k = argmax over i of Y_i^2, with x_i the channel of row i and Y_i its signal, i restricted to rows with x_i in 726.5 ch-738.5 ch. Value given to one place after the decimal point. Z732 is 730.0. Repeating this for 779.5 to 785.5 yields 783.0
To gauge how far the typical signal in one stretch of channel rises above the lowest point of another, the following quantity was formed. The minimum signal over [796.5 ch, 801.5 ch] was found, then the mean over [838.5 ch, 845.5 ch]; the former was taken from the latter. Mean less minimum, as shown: -0.4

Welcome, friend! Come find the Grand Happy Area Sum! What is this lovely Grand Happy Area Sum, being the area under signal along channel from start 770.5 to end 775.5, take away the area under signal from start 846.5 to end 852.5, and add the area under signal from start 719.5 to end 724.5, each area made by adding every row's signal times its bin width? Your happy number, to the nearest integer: 14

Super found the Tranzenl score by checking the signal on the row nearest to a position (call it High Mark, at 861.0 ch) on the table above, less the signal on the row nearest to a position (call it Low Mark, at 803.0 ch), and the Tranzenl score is -0.5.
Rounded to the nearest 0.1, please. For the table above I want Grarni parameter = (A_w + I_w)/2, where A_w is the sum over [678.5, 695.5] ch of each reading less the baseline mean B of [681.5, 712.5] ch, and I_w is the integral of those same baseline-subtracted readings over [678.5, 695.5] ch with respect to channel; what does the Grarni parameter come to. -1.2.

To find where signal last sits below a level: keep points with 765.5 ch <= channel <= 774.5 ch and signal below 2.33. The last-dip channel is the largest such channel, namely 771.0 ch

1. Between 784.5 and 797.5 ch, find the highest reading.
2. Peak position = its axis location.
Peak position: 792.0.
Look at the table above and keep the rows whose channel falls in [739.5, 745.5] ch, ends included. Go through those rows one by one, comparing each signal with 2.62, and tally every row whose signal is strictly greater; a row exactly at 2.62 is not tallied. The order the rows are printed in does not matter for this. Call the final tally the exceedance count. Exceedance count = 0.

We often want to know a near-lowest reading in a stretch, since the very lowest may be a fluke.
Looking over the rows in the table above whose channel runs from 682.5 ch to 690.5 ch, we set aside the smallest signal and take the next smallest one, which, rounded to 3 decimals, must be 2.124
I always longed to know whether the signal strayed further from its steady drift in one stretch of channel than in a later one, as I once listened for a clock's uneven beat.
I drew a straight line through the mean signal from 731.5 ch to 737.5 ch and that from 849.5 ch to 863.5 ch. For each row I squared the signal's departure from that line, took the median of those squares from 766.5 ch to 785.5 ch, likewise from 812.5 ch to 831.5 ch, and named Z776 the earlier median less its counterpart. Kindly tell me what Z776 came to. -0.22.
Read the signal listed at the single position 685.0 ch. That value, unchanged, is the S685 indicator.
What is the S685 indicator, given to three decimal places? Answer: 2.124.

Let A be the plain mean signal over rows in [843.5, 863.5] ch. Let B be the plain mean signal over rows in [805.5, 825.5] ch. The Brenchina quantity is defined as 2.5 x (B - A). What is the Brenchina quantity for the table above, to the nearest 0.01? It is 1.65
